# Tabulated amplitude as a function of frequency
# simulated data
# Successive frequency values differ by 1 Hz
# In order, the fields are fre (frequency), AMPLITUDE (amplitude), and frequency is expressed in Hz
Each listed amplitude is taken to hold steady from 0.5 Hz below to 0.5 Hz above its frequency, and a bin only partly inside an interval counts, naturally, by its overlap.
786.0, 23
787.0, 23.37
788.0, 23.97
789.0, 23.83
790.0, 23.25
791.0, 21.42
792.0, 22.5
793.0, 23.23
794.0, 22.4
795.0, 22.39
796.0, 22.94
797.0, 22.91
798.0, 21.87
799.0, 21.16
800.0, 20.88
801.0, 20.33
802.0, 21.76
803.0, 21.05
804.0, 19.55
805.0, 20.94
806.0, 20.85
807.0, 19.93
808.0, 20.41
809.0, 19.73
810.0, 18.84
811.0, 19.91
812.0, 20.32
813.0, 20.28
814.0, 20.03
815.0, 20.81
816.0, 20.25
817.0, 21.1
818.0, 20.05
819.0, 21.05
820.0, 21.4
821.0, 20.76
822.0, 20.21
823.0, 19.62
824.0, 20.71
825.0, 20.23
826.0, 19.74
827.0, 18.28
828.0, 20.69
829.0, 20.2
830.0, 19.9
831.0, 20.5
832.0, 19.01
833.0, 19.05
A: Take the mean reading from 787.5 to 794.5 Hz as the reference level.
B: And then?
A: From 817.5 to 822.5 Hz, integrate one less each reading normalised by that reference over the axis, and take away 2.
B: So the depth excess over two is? -1.51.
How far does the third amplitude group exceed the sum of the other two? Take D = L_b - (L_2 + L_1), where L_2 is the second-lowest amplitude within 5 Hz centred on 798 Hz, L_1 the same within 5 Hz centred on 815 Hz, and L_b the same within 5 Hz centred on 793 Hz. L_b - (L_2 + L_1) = -19.0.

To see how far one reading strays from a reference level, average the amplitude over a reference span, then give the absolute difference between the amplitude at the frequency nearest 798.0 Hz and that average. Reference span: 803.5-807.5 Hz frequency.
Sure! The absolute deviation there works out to 1.6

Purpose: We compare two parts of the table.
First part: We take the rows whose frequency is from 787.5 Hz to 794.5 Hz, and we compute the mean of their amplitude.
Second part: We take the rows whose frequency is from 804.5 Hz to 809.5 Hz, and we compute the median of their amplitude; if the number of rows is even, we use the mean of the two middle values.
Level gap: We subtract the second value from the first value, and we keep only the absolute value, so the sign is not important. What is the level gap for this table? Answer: 2.5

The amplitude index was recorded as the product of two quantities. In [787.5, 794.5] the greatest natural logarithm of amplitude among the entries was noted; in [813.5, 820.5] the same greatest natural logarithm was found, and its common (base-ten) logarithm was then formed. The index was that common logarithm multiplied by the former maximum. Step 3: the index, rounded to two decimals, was 1.54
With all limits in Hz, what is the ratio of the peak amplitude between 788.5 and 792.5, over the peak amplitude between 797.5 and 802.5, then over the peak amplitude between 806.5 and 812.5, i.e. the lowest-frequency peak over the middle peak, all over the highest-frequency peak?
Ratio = 0.0534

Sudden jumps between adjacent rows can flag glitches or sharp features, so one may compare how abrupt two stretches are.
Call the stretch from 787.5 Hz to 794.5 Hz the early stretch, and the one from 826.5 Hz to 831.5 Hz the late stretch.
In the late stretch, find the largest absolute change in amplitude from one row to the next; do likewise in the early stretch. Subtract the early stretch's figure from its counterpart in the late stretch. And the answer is 0.6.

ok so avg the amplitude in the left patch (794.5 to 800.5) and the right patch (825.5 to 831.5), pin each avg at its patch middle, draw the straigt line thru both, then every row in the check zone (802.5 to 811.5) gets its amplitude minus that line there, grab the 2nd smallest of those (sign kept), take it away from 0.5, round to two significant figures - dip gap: 2.5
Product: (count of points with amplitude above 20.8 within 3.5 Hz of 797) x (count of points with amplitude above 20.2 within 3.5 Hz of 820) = 35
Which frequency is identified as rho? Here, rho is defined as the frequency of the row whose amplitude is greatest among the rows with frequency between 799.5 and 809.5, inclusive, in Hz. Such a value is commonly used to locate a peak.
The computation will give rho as 802.0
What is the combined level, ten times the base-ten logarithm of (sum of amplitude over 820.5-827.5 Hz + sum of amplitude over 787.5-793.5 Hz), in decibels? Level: 24.4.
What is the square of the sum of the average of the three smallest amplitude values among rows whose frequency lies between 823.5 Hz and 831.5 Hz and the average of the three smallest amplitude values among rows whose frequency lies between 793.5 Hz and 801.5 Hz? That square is 1608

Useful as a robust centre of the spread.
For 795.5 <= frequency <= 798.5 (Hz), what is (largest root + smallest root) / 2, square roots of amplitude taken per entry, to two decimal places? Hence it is 4.73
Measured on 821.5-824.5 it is 4.49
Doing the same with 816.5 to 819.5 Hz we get 4.54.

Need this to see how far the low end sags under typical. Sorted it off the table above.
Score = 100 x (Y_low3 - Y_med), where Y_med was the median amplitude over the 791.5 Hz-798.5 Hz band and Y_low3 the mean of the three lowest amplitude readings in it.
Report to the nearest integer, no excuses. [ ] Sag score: -28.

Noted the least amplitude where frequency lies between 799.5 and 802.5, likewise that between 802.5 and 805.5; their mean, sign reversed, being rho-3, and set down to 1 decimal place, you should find -19.9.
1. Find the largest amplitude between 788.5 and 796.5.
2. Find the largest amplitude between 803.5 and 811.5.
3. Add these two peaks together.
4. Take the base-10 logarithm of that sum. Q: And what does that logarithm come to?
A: 1.65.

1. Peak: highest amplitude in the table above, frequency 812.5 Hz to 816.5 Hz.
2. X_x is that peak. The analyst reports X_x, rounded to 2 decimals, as 20.81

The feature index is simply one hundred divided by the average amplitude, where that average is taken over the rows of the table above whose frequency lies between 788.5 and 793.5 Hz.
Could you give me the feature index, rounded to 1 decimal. 4.4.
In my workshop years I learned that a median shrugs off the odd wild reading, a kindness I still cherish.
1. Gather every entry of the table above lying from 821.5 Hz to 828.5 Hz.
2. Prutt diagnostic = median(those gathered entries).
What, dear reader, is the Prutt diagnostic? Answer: 20.2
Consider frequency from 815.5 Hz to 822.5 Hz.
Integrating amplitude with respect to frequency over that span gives 145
